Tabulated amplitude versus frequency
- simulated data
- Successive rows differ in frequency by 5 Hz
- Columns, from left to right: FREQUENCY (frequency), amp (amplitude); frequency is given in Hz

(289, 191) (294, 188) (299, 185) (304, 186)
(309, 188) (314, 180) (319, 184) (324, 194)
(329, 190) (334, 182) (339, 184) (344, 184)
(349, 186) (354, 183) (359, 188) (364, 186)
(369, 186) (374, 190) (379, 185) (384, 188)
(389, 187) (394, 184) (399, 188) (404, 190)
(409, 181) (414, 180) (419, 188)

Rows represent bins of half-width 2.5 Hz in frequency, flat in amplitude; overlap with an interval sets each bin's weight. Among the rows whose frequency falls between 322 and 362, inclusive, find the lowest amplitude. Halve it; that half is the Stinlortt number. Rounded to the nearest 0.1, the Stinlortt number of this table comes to 91.0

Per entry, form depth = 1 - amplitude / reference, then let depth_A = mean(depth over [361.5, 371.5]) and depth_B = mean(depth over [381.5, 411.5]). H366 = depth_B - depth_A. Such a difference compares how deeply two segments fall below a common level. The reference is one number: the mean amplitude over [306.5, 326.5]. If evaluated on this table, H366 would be -0.0018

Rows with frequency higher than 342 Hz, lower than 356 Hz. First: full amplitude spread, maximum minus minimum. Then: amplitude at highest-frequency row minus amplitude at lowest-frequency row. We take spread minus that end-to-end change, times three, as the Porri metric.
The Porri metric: 12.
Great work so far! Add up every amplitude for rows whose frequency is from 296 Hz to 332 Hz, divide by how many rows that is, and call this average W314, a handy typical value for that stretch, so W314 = 186.7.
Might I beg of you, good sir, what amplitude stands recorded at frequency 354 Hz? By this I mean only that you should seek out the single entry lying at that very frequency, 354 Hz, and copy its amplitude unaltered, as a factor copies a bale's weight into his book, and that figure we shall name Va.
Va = 183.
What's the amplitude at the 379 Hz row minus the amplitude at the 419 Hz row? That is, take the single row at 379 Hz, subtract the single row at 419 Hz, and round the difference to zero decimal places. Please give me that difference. -3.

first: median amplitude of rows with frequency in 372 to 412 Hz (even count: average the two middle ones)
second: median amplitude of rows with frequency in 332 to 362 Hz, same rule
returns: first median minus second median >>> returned 3.5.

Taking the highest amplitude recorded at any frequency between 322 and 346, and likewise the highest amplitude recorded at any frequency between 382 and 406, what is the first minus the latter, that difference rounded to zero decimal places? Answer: 4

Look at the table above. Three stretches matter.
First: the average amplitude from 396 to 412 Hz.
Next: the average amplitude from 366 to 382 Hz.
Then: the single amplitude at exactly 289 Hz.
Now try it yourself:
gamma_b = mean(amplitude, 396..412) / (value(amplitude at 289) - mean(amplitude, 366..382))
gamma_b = 47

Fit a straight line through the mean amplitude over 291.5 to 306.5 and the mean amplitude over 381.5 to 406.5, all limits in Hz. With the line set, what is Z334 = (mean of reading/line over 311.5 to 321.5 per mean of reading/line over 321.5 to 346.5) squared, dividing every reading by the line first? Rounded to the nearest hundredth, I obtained 0.95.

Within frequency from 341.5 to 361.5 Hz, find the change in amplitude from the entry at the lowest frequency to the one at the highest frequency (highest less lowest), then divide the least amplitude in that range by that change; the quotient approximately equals 46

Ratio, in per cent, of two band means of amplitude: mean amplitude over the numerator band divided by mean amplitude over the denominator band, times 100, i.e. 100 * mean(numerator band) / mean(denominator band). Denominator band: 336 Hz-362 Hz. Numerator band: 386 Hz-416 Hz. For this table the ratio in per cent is 100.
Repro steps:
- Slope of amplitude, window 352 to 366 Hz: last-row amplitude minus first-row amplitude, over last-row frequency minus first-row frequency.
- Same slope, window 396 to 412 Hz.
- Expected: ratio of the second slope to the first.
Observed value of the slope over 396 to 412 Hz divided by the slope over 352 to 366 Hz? -2.3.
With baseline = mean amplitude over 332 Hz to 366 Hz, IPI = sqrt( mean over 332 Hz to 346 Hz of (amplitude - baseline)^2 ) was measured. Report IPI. 1.7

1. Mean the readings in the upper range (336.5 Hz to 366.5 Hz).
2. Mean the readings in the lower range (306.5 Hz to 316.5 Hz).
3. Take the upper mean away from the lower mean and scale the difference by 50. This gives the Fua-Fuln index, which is -58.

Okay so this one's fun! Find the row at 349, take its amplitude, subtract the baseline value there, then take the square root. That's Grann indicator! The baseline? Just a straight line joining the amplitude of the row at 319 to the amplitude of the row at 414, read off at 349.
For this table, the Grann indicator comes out 1.8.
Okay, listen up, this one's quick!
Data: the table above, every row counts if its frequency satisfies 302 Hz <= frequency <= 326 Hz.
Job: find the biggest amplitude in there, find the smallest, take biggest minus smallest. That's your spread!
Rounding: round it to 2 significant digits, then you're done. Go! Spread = 14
